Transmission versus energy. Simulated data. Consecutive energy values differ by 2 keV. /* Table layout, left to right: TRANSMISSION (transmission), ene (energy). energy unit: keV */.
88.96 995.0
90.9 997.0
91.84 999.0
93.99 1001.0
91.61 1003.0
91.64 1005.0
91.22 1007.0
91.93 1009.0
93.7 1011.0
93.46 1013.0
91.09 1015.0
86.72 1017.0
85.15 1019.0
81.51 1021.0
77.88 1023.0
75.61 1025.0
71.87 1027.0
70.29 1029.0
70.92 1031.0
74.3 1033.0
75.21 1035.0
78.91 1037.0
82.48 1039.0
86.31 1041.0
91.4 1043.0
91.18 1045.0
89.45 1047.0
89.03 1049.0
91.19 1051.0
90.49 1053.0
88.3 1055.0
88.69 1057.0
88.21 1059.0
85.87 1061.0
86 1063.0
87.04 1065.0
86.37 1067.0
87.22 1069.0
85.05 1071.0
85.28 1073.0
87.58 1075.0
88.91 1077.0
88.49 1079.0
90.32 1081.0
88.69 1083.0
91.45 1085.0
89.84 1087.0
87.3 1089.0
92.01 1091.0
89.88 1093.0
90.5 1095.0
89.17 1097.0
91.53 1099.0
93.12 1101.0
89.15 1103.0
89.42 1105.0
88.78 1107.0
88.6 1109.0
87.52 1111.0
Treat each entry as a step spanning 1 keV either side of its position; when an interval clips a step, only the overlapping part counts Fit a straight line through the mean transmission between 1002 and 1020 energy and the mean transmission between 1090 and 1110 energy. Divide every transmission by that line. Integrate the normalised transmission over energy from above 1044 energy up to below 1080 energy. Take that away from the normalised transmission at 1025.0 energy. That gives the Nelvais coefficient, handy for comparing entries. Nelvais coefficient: -34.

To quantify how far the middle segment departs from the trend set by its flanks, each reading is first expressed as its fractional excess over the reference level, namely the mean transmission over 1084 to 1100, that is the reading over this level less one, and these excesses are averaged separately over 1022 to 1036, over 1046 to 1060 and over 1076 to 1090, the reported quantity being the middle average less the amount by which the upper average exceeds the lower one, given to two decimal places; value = -0.18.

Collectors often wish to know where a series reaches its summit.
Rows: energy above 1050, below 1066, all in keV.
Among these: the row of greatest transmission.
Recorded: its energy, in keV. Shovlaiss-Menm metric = 1051.0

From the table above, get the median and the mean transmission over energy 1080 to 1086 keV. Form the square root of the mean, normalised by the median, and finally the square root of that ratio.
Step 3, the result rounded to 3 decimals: 0.324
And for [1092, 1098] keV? 0.325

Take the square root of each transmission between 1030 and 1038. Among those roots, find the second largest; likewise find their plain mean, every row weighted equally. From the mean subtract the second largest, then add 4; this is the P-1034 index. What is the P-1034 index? 3.98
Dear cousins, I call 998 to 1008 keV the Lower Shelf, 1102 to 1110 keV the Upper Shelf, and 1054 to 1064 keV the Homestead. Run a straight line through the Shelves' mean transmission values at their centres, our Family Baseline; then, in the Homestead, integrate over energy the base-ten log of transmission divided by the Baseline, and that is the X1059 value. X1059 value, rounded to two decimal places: -0.15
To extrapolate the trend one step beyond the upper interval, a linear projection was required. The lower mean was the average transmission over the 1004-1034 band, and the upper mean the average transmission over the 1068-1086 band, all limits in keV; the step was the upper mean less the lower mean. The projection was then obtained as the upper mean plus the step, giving 93.1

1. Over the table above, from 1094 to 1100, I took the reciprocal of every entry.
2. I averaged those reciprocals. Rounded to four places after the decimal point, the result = 0.0111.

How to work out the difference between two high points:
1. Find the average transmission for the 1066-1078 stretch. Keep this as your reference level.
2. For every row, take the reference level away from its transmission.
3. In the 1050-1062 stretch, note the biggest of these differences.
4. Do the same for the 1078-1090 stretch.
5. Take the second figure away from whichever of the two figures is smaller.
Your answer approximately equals -0.26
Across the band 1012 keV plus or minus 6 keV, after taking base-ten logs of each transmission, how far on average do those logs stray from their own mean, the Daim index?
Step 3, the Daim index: 0.0080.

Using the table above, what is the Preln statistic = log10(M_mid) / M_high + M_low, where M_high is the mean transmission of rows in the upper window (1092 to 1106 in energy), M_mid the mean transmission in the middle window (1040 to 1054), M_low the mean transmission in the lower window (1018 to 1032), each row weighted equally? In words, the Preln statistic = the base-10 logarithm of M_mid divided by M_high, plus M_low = 76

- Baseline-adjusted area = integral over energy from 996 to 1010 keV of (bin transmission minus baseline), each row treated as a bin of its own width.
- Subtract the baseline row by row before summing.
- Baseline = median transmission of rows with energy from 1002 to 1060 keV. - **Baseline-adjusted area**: 50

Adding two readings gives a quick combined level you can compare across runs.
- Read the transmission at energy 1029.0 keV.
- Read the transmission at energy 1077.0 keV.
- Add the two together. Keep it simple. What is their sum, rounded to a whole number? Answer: 159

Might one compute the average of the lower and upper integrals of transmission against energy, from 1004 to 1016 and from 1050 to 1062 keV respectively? 1086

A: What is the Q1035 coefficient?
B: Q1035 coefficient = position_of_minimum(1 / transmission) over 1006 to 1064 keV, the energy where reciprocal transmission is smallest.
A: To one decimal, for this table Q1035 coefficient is 1011.0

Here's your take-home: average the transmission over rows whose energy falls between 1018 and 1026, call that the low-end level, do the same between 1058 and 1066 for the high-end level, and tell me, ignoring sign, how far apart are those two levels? 7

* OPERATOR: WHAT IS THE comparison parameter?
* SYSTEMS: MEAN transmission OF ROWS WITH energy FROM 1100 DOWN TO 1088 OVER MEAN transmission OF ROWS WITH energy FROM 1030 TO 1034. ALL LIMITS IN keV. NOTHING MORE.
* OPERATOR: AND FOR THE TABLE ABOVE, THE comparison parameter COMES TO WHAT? 1.24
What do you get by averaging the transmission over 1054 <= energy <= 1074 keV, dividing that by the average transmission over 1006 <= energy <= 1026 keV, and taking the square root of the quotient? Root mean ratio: 1.00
